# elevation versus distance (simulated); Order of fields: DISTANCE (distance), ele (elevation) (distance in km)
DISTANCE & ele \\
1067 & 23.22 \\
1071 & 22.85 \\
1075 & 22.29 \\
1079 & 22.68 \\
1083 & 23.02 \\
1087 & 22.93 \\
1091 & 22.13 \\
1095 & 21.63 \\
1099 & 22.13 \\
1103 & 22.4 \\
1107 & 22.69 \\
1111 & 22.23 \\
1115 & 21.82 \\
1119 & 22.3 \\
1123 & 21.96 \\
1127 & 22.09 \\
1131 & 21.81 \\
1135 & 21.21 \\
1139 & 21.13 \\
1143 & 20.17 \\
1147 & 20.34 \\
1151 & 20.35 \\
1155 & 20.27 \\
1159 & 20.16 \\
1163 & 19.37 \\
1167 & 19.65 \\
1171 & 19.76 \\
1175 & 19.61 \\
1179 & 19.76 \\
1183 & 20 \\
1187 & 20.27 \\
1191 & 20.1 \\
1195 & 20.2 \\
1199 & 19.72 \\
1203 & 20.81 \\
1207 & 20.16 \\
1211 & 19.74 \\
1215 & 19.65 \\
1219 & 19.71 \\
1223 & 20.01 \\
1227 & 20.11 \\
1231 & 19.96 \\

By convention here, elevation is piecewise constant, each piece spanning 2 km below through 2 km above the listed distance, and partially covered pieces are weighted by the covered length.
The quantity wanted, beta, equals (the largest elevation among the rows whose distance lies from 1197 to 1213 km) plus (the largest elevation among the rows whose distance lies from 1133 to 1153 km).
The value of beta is 42.0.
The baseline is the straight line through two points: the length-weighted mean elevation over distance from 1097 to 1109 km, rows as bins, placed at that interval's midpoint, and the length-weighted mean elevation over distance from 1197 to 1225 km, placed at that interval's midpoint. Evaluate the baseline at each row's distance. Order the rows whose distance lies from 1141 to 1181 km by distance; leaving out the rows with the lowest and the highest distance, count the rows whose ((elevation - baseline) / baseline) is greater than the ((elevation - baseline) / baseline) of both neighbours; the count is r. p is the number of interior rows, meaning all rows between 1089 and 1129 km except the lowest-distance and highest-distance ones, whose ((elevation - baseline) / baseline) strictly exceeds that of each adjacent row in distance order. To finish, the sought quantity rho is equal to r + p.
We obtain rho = 4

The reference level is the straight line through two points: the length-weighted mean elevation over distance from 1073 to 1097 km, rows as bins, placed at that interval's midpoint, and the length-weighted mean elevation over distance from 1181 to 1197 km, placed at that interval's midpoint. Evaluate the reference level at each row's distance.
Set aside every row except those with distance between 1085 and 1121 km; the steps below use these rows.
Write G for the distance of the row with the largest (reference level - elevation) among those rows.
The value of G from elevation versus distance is 1095 km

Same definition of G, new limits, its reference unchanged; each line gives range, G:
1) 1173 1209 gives 1175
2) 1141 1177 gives 1163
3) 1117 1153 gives 1143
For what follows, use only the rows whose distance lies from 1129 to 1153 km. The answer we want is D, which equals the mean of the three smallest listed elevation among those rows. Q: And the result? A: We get 20.3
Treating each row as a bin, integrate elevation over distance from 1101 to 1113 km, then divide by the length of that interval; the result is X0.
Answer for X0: 22.4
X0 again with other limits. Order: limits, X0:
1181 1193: 20.1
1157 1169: 19.7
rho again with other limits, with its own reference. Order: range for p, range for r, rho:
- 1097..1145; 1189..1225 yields 6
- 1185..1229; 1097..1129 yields 4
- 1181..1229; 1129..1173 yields 5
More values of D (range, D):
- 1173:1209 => 19.7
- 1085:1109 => 22.0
